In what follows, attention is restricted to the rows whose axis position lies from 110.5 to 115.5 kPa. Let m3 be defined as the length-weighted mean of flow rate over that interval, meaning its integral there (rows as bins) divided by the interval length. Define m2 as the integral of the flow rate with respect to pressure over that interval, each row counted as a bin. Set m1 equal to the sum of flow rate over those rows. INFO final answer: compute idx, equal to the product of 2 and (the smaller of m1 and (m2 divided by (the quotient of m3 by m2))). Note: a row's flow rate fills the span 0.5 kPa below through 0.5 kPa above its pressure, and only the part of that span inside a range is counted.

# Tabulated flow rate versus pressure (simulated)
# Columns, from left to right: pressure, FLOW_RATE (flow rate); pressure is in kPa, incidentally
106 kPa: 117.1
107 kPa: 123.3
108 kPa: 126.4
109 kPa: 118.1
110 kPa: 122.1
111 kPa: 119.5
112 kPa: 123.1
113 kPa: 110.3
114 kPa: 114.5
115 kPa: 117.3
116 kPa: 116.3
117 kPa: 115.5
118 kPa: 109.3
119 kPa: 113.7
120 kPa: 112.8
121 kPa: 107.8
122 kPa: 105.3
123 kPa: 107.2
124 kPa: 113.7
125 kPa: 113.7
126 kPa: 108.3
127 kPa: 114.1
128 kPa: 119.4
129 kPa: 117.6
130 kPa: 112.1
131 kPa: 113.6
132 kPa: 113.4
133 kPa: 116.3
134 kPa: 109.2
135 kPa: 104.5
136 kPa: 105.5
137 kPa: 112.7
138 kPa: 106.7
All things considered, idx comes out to 1169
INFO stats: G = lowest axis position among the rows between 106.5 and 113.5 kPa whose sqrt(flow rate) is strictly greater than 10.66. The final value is 107 kPa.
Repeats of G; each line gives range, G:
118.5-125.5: 119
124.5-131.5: 125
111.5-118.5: 112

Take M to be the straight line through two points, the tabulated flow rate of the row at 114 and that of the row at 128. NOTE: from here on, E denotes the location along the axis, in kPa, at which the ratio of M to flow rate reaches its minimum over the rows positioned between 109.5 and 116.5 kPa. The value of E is 112 kPa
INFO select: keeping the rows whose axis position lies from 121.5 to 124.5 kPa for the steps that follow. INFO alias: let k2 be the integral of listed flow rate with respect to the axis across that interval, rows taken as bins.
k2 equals 326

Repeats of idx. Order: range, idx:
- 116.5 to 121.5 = 1118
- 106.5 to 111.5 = 1219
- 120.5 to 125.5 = 1095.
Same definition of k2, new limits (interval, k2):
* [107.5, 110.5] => 367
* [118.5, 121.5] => 334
